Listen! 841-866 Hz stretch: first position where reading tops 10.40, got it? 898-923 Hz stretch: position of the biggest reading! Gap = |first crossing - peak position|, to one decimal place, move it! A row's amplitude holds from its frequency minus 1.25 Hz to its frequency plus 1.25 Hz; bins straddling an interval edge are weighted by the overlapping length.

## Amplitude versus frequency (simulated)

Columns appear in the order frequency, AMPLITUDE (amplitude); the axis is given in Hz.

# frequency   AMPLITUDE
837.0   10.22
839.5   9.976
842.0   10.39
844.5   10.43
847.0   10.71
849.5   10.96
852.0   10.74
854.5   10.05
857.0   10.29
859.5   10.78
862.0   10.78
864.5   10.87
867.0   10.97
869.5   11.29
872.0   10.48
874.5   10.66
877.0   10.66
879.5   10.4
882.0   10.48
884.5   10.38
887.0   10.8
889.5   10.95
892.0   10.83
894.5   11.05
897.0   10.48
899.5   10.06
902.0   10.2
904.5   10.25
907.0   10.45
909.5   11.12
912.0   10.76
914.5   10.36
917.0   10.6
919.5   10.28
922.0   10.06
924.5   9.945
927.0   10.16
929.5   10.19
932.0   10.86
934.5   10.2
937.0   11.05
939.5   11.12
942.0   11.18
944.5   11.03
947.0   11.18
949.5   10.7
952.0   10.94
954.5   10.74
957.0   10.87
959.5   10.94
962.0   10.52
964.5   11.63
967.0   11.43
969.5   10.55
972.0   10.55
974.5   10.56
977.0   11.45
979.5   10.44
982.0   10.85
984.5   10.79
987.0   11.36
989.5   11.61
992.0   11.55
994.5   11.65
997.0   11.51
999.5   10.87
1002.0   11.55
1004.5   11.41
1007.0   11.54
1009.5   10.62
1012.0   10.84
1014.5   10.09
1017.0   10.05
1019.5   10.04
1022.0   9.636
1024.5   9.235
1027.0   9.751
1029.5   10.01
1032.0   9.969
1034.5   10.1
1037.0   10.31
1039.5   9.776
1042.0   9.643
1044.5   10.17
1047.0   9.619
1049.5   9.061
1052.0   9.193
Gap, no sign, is 65.0 Hz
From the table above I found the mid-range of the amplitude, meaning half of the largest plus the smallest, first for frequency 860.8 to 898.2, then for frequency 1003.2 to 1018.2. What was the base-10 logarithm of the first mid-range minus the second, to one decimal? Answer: -1.4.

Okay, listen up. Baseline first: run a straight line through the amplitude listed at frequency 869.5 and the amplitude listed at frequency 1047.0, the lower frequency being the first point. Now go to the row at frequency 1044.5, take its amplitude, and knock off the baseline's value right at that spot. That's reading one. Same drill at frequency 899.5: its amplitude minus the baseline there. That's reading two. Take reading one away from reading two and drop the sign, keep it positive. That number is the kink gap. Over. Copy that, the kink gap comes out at 1.5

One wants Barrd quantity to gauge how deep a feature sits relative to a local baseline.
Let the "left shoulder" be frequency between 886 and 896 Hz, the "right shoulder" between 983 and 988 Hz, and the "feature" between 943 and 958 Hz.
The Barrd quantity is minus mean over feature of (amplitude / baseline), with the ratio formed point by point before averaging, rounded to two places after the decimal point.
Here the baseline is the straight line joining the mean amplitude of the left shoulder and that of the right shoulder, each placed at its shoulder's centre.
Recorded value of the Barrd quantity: -0.99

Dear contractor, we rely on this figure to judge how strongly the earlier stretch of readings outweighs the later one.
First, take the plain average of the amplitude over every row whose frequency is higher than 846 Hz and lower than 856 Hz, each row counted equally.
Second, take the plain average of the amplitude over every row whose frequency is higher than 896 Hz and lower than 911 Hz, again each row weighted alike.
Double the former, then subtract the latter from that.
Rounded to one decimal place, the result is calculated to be 10.8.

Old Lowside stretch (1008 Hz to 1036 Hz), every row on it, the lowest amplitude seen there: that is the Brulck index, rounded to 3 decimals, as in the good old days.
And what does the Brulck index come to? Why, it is 9.235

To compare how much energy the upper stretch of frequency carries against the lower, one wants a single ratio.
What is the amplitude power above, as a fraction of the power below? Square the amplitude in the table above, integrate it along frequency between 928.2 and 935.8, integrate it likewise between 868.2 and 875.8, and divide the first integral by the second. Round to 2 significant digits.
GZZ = 0.93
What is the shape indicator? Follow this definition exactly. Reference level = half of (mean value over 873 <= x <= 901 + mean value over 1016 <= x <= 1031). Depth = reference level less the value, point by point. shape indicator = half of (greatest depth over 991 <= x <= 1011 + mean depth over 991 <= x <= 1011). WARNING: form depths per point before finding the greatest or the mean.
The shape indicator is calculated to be -0.8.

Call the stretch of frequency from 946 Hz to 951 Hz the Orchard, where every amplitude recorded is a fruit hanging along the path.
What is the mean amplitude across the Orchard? 10.9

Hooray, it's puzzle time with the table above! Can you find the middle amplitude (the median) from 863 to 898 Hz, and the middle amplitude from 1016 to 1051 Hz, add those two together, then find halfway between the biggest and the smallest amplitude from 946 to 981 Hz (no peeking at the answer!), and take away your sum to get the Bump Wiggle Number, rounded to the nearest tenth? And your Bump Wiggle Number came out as -9.6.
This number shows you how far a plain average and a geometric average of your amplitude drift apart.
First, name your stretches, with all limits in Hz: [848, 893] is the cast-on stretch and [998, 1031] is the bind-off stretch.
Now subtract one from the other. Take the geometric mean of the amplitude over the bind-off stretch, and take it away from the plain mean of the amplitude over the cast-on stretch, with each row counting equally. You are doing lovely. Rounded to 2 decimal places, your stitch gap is 0.28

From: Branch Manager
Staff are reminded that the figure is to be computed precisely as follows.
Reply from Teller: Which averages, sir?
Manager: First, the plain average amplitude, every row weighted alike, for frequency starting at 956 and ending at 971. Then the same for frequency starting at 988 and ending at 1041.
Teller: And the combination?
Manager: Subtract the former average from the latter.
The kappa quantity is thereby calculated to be -0.41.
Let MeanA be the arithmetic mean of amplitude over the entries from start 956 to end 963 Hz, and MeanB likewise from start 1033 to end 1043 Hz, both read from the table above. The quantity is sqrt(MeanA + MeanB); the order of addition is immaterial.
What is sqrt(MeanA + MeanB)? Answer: 4.55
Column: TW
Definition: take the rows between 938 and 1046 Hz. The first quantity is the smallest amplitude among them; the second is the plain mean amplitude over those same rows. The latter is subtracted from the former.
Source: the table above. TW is -1.5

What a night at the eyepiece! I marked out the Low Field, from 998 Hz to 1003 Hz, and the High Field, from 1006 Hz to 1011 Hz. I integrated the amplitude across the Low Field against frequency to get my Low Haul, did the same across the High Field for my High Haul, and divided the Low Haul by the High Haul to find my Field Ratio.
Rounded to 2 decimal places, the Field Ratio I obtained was 1.01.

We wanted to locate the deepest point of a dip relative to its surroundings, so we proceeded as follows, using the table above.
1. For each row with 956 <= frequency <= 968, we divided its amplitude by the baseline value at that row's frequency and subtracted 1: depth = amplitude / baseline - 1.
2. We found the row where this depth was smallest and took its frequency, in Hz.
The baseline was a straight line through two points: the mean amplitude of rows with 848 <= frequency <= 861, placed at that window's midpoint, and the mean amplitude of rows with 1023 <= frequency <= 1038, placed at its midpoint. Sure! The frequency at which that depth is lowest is 962.0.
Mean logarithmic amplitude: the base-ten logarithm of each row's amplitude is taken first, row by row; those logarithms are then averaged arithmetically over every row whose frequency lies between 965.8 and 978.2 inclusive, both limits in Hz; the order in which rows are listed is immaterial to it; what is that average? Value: 1.04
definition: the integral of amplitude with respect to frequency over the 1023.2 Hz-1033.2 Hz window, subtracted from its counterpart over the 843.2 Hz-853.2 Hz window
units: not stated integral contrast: 9.7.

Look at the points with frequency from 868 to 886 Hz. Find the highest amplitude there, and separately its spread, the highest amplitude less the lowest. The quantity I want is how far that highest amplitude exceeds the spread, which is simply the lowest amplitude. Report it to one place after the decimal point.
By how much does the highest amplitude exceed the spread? 10.4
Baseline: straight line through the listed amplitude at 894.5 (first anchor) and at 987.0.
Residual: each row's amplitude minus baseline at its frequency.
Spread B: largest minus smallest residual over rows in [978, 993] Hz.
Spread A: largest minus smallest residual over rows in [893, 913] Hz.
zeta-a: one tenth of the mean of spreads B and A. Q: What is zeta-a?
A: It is 0.11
